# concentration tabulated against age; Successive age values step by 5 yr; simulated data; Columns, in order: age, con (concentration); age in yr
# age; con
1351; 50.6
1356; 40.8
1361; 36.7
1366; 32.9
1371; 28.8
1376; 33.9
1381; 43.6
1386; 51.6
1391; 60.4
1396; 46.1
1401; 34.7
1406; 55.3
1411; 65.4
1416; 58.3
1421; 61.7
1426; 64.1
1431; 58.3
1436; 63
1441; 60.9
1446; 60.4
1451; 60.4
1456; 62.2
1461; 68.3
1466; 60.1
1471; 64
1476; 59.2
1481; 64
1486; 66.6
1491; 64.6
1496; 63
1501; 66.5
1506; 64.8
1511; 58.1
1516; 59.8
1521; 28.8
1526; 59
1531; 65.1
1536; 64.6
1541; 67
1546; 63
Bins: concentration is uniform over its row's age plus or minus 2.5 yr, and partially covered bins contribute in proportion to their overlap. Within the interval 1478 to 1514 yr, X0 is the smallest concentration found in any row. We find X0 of 58.1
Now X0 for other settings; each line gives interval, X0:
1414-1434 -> 58.3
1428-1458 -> 58.3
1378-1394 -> 43.6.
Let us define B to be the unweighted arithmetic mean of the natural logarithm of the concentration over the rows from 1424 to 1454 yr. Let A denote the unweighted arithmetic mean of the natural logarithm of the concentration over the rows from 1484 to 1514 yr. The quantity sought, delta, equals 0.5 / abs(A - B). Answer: 11.5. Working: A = 4.16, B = 4.11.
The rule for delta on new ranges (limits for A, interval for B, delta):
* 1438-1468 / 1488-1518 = 41.9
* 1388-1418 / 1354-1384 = 1.3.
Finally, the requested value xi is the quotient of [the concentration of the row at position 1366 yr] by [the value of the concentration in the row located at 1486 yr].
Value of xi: 0.49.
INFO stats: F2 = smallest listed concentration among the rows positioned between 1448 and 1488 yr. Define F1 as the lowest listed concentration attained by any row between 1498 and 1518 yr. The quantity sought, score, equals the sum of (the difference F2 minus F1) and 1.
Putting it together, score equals 2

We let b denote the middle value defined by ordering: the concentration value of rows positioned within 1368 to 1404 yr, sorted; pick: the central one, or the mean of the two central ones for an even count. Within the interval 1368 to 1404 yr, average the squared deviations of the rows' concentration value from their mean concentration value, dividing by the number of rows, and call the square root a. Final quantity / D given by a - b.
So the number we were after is -33.3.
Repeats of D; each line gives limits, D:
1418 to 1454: -59.1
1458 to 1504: -61.2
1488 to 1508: -63.5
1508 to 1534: -46.1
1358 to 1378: -30.6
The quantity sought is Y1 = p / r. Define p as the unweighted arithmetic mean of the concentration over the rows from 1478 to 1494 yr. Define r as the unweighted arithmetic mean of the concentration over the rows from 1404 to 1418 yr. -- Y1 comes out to 1.1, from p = 65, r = 60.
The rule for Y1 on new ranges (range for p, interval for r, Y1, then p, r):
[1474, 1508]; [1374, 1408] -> 1.4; 64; 47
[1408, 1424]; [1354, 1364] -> 1.6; 62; 39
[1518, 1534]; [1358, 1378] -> 1.5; 51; 33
